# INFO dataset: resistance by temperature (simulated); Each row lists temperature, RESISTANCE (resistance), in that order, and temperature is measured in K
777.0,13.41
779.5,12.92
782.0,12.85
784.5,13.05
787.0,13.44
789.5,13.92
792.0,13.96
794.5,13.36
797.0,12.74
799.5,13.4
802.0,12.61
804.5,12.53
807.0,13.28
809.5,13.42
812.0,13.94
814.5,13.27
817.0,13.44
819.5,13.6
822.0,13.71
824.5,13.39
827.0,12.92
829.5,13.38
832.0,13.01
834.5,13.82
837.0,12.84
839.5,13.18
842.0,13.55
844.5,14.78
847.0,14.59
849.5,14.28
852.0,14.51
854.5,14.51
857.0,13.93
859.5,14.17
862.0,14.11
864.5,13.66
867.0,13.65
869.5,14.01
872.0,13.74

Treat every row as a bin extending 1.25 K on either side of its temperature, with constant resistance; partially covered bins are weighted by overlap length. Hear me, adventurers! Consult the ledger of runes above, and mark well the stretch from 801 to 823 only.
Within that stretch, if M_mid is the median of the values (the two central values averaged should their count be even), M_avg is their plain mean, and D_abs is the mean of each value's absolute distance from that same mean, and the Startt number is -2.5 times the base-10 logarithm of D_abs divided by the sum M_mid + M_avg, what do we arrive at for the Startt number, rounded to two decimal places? 4.72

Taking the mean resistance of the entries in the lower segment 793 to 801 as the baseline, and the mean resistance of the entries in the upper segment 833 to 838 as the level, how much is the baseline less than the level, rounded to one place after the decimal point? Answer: 0.2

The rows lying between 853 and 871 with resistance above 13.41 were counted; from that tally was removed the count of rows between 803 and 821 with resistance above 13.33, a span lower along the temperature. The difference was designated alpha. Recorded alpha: 3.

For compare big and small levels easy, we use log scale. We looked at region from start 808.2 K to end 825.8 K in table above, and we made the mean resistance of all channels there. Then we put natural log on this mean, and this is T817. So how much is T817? 2.61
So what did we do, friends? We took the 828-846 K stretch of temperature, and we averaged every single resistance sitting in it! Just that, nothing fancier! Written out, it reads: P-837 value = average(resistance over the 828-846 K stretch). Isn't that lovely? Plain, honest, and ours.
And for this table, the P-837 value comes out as 13.5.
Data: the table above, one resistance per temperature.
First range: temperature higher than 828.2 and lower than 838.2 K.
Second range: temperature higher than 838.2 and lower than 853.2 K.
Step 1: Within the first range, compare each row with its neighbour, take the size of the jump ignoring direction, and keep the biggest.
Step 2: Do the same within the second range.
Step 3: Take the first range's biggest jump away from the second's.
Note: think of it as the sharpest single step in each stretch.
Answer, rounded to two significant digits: 0.25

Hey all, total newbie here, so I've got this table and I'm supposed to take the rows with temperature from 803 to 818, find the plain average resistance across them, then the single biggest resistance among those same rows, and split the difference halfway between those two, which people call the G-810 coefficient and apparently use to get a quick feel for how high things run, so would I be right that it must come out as 13.6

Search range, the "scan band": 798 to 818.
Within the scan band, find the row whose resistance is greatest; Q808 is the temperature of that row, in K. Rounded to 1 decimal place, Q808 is 812.0 K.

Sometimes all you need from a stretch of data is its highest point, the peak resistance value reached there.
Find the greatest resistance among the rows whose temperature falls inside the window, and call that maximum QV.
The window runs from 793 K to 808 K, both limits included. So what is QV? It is 13.4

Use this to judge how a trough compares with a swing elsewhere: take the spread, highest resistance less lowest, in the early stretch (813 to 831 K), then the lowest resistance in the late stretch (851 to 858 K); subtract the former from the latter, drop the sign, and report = 13.1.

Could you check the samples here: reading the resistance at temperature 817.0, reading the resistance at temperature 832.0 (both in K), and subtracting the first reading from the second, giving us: -0.4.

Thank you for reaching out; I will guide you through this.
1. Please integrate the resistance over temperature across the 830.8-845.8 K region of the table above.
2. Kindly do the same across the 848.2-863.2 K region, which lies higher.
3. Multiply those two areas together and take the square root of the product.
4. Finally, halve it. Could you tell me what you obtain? 104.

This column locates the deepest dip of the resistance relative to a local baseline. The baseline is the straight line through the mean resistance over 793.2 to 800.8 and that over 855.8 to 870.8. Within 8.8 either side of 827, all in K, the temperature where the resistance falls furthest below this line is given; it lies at 827.0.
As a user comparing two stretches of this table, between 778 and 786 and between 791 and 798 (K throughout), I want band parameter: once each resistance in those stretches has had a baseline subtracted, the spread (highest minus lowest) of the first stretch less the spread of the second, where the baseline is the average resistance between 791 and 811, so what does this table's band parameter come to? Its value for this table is -1.0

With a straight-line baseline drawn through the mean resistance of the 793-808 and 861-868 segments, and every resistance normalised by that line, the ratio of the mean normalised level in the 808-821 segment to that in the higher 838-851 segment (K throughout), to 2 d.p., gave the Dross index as 0.99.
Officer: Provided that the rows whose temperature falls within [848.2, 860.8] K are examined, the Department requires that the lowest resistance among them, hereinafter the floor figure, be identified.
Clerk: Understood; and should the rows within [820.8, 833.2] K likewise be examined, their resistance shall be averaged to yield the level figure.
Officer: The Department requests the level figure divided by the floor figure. 0.95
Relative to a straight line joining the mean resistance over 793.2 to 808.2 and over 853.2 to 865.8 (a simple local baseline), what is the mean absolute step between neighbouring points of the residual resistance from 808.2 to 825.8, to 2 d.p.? 0.31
